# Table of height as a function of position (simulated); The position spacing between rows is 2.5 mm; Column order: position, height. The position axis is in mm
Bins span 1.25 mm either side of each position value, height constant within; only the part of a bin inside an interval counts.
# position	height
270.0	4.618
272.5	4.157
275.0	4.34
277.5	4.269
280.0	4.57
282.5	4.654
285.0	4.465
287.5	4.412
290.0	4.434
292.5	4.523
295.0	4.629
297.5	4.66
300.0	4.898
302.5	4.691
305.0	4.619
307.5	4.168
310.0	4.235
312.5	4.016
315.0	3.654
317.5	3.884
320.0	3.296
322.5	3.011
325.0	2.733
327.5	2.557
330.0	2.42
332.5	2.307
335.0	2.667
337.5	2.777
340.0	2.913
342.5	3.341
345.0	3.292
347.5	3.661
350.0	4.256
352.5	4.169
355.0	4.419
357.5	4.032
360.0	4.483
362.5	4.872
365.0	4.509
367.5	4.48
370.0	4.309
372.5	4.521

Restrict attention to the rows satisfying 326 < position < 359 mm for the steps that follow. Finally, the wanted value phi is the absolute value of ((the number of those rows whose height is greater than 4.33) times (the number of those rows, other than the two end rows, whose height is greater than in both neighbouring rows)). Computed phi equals 3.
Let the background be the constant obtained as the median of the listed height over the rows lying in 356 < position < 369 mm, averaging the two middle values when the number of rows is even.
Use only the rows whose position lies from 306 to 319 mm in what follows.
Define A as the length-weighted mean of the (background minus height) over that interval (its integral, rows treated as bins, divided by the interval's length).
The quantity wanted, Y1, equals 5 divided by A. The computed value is 10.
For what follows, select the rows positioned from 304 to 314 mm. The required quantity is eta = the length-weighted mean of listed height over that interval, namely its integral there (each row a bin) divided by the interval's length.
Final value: 4.2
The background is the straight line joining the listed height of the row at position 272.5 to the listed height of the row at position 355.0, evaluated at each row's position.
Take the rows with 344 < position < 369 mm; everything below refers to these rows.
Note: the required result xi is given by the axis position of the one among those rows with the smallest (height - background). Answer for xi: 345.0 mm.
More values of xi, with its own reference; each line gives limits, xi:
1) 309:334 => 332.5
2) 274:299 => 277.5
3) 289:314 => 312.5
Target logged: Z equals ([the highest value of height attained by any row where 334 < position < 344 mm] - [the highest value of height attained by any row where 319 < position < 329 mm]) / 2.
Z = 0.0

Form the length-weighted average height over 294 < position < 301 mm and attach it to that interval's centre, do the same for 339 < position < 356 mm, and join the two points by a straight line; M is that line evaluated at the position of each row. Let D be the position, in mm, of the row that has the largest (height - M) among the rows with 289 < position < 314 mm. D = 300.0 mm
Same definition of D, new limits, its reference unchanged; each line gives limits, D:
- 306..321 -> 310.0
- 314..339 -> 317.5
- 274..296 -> 295.0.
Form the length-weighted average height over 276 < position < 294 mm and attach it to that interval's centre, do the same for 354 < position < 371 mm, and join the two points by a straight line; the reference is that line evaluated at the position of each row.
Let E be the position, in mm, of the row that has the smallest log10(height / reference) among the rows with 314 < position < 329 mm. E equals 327.5 mm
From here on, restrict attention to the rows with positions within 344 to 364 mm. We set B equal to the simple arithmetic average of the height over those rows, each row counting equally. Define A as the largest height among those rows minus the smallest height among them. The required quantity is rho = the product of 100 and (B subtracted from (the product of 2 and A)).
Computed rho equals -99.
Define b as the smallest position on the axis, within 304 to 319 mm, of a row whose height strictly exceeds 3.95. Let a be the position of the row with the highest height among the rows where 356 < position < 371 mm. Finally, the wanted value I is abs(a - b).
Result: 57.5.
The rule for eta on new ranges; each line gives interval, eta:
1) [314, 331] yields 3.1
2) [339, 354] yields 3.6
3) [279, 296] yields 4.5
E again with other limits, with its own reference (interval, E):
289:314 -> 312.5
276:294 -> 277.5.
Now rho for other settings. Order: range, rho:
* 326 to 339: -161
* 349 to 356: -378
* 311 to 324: -156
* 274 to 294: -369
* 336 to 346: -195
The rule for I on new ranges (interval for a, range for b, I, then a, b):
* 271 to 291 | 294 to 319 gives 12.5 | 282.5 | 295.0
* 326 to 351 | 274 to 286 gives 75.0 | 350.0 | 275.0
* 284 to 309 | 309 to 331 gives 10.0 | 300.0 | 310.0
